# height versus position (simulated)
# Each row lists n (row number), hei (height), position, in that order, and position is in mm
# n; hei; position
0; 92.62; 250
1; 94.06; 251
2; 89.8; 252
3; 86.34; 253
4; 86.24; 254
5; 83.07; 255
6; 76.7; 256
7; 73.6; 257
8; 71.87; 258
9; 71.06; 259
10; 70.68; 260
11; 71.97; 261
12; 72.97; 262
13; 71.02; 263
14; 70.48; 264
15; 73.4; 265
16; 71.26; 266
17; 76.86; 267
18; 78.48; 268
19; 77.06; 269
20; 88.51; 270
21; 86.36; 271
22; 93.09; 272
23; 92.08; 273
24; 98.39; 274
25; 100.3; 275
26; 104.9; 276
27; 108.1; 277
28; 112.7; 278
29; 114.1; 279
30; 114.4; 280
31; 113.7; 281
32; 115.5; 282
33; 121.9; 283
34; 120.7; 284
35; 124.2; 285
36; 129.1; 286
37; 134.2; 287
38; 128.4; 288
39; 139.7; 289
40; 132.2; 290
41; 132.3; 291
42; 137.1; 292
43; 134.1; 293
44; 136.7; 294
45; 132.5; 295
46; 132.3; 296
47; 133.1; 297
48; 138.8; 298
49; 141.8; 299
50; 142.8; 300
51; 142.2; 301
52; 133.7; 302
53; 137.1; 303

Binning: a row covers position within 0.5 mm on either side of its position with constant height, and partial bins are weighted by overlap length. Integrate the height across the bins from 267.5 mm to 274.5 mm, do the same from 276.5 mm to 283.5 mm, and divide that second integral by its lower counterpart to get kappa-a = 1.30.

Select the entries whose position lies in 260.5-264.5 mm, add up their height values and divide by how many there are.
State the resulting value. 72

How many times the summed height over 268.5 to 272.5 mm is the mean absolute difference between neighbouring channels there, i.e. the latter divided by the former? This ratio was 0.020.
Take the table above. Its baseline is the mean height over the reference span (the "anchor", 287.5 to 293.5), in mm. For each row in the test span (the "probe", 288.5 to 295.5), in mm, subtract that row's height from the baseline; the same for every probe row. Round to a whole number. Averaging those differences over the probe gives -1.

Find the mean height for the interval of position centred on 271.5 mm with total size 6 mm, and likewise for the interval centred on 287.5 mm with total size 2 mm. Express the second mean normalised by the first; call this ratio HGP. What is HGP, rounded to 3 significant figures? 1.47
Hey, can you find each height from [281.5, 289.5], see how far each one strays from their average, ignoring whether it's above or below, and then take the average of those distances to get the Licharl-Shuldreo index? 6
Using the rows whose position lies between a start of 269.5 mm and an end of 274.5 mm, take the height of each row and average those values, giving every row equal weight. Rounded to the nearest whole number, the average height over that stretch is 92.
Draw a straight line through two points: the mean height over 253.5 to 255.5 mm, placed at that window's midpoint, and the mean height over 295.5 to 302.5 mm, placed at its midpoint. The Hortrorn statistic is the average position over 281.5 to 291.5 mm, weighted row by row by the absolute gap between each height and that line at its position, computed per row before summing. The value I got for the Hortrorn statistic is 287.5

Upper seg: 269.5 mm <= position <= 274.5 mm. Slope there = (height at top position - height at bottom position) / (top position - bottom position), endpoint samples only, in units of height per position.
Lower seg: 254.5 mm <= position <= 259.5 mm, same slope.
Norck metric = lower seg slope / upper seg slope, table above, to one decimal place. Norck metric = -1.2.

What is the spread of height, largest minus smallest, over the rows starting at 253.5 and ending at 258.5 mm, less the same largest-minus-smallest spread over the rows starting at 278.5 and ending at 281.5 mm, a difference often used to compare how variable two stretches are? 14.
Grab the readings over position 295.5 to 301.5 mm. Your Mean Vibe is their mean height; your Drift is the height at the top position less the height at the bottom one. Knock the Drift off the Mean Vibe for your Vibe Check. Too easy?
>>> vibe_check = 129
